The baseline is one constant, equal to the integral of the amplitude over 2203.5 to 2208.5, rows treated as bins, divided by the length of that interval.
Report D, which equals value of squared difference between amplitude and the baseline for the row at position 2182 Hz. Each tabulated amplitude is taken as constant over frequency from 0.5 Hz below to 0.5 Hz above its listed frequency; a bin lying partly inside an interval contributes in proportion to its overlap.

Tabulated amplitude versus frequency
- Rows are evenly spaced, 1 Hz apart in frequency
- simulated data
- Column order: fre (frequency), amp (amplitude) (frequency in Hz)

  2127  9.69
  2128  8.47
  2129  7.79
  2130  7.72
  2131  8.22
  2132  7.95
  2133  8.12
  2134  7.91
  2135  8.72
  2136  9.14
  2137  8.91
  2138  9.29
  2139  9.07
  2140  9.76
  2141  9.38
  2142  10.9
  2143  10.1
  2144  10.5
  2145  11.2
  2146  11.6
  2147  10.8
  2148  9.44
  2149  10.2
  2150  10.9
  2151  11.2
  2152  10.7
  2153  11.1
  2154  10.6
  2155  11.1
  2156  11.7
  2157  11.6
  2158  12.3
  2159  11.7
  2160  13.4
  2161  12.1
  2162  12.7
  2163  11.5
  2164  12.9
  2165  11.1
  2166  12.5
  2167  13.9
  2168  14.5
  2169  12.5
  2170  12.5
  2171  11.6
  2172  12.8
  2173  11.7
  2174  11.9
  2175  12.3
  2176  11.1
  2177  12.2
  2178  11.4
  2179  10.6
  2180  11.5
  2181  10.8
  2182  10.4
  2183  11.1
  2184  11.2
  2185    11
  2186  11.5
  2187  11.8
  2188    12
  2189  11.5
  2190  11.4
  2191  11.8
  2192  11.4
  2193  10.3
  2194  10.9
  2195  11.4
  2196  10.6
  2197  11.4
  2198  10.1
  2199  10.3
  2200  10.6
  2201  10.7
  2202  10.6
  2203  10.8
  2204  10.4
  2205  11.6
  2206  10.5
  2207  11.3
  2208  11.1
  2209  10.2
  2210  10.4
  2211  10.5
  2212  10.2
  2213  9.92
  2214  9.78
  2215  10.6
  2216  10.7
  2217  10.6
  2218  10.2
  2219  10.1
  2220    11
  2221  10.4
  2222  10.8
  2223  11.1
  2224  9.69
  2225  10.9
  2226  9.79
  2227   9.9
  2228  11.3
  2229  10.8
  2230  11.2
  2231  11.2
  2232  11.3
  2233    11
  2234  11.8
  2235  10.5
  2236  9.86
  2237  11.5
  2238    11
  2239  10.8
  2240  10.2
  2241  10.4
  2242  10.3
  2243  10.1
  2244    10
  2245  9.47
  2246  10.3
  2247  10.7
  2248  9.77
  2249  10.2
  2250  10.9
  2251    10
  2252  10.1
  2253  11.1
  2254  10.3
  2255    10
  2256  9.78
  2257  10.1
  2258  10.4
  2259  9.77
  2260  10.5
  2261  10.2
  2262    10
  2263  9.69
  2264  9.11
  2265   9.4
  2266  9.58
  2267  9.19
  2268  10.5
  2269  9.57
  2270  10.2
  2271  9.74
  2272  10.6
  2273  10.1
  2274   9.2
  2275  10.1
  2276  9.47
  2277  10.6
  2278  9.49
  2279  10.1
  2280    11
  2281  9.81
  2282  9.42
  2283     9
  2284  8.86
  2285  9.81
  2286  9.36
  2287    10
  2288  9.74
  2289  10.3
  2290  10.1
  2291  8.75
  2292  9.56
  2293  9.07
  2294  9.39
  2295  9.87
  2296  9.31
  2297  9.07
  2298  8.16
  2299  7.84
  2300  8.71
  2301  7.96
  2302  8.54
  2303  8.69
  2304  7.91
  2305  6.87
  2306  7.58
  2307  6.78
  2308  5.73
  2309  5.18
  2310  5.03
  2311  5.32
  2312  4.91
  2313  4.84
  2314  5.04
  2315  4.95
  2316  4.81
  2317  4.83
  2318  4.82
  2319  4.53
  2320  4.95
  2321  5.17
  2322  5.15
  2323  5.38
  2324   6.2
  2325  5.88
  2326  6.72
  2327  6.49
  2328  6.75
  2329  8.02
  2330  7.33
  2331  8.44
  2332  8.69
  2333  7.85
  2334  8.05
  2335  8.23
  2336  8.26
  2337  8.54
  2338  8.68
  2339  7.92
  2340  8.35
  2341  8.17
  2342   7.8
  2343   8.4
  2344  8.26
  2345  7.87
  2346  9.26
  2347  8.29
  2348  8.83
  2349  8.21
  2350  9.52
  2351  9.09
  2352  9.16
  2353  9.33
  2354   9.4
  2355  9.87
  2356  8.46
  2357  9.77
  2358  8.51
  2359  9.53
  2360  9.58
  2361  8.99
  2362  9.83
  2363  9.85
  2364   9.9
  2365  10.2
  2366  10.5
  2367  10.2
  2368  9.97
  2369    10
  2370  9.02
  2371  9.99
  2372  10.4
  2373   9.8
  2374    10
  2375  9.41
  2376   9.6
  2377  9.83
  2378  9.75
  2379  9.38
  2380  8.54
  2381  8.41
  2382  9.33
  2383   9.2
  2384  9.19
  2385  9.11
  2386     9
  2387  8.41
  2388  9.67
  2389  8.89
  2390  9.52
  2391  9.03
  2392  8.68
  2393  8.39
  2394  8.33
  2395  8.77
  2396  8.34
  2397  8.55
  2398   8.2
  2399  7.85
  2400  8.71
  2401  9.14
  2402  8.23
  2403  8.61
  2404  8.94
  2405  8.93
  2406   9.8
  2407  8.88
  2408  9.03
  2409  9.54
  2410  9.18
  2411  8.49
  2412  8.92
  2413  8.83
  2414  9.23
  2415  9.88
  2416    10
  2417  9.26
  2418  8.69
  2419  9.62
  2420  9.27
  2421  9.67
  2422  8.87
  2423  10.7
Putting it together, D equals 0.3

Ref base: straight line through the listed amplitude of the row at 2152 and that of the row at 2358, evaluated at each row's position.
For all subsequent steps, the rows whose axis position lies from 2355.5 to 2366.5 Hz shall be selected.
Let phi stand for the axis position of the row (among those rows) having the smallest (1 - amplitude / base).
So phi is 2366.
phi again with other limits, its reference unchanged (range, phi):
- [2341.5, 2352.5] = 2350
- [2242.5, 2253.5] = 2253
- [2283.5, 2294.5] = 2289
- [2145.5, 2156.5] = 2156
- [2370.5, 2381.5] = 2372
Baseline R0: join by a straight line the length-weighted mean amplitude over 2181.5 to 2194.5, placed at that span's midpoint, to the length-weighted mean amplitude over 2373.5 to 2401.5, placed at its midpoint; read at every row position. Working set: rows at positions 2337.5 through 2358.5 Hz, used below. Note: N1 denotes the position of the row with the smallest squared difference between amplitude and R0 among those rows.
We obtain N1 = 2353 Hz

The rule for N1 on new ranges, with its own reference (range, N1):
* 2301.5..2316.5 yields 2303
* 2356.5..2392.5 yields 2386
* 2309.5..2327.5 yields 2326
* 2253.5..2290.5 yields 2290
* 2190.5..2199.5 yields 2192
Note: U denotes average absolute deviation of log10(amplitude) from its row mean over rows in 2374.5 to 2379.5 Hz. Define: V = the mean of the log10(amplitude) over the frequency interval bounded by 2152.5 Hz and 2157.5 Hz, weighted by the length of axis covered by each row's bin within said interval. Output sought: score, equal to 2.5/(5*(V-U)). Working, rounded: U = 0.0072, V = 1.05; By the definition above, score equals 0.480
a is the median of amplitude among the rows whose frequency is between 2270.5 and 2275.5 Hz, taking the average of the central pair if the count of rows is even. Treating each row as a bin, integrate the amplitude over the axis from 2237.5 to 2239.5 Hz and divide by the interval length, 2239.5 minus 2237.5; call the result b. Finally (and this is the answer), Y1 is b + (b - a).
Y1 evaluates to 11.7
